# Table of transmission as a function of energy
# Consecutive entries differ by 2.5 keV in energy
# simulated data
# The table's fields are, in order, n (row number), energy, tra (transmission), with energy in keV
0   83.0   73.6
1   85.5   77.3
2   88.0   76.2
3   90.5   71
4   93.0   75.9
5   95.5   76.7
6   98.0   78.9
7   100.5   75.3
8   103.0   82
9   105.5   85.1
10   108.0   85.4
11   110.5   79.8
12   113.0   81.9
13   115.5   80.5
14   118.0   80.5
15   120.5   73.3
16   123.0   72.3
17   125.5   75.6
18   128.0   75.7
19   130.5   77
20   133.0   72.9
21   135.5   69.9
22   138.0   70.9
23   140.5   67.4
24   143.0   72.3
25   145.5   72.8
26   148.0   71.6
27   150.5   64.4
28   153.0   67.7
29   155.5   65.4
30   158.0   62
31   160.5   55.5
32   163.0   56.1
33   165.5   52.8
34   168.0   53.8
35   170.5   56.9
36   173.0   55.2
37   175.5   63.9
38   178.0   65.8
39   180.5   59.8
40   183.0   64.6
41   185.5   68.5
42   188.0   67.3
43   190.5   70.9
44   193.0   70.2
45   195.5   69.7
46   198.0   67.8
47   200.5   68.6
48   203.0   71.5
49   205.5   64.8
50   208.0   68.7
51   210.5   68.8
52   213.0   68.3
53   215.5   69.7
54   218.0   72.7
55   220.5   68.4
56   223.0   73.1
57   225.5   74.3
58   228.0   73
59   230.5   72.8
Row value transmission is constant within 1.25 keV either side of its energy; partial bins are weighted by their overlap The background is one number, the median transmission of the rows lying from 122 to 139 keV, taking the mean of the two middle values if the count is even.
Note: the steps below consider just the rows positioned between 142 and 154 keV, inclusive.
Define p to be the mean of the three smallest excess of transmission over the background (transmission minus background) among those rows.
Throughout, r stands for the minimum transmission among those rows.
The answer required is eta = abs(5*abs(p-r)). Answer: 347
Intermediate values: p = -5.0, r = 64.4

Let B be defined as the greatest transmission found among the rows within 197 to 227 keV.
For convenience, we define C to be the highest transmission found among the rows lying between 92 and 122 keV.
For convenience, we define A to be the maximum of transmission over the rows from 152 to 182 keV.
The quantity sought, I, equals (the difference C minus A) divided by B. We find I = 0.24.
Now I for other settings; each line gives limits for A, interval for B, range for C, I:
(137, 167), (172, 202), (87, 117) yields 0.18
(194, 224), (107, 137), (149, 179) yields -0.06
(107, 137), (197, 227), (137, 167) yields -0.17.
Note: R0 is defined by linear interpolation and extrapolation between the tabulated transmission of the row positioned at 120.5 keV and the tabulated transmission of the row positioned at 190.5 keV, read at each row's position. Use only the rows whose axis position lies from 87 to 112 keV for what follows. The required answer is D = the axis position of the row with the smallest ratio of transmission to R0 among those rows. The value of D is 90.5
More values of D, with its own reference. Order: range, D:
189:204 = 198.0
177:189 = 180.5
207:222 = 213.0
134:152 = 150.5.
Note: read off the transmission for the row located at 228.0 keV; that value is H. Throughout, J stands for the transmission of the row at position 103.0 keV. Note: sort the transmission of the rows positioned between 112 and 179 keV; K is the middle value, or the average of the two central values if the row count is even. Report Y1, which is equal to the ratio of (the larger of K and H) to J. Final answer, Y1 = 0.89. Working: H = 73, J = 82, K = 69.9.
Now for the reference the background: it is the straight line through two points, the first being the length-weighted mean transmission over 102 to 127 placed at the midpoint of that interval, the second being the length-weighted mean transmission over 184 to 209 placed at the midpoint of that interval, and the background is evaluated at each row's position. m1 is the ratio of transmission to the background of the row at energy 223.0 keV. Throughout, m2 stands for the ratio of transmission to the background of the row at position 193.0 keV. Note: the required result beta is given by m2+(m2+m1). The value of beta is 3.15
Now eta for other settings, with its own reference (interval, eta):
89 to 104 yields 349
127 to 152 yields 350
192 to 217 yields 354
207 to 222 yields 364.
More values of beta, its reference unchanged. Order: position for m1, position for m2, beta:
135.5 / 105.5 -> 3.02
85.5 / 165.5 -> 2.38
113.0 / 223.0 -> 3.27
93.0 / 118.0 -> 2.96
